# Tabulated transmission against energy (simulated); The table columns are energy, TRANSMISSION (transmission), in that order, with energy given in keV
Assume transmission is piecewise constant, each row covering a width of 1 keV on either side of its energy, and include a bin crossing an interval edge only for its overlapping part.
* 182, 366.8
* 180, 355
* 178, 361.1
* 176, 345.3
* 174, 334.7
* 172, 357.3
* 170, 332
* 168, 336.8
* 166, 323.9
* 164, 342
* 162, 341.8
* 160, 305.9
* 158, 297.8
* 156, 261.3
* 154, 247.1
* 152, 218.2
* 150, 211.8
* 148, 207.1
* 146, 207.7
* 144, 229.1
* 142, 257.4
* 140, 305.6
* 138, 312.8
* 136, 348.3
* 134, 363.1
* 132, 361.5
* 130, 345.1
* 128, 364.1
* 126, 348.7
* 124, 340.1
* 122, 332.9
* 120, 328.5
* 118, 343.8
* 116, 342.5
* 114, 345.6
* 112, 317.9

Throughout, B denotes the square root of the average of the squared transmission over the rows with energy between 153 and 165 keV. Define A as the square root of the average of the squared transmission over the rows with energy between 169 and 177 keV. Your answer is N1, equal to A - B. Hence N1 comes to 41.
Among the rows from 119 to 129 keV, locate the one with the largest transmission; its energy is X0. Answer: 128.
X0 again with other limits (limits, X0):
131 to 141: 134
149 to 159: 158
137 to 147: 138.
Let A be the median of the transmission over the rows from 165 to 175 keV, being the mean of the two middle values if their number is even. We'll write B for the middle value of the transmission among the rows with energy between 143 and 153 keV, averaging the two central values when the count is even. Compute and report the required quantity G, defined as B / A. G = 0.6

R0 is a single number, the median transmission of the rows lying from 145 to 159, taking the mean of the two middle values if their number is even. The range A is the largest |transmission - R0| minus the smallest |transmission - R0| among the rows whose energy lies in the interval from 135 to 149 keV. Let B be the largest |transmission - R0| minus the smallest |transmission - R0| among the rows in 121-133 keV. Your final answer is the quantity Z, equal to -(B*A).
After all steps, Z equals -3732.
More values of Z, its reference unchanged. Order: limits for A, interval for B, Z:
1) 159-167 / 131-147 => -4852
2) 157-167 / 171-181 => -1167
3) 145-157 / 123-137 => -1034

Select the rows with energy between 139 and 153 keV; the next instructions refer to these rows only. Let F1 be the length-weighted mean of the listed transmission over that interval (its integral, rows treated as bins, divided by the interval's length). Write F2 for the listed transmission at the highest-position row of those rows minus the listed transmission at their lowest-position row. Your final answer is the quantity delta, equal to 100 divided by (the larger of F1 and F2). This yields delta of 0.428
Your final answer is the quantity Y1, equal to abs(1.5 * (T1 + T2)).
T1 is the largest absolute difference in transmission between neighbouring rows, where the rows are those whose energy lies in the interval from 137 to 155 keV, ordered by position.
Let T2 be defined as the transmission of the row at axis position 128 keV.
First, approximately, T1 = 48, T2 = 364.1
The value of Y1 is 618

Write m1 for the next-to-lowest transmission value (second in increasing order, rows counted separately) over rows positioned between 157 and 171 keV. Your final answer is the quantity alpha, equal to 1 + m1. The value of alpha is 307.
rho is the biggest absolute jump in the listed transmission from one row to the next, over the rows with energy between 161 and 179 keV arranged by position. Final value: 25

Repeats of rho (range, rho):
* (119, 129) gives 15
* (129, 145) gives 48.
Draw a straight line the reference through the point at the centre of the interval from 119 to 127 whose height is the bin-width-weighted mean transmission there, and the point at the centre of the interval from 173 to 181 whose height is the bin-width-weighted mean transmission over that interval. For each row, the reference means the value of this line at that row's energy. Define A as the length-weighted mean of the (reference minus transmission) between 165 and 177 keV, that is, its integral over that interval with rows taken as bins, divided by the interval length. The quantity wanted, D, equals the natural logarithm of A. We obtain 2.2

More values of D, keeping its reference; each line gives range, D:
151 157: 4.6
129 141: -0.4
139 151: 4.7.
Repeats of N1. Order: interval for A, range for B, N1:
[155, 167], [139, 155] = 76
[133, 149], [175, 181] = -69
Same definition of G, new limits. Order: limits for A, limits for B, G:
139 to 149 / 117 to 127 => 1.5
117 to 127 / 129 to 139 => 1.0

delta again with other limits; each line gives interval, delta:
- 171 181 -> 0.285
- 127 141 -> 0.292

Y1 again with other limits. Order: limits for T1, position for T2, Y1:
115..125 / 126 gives 546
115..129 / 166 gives 509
